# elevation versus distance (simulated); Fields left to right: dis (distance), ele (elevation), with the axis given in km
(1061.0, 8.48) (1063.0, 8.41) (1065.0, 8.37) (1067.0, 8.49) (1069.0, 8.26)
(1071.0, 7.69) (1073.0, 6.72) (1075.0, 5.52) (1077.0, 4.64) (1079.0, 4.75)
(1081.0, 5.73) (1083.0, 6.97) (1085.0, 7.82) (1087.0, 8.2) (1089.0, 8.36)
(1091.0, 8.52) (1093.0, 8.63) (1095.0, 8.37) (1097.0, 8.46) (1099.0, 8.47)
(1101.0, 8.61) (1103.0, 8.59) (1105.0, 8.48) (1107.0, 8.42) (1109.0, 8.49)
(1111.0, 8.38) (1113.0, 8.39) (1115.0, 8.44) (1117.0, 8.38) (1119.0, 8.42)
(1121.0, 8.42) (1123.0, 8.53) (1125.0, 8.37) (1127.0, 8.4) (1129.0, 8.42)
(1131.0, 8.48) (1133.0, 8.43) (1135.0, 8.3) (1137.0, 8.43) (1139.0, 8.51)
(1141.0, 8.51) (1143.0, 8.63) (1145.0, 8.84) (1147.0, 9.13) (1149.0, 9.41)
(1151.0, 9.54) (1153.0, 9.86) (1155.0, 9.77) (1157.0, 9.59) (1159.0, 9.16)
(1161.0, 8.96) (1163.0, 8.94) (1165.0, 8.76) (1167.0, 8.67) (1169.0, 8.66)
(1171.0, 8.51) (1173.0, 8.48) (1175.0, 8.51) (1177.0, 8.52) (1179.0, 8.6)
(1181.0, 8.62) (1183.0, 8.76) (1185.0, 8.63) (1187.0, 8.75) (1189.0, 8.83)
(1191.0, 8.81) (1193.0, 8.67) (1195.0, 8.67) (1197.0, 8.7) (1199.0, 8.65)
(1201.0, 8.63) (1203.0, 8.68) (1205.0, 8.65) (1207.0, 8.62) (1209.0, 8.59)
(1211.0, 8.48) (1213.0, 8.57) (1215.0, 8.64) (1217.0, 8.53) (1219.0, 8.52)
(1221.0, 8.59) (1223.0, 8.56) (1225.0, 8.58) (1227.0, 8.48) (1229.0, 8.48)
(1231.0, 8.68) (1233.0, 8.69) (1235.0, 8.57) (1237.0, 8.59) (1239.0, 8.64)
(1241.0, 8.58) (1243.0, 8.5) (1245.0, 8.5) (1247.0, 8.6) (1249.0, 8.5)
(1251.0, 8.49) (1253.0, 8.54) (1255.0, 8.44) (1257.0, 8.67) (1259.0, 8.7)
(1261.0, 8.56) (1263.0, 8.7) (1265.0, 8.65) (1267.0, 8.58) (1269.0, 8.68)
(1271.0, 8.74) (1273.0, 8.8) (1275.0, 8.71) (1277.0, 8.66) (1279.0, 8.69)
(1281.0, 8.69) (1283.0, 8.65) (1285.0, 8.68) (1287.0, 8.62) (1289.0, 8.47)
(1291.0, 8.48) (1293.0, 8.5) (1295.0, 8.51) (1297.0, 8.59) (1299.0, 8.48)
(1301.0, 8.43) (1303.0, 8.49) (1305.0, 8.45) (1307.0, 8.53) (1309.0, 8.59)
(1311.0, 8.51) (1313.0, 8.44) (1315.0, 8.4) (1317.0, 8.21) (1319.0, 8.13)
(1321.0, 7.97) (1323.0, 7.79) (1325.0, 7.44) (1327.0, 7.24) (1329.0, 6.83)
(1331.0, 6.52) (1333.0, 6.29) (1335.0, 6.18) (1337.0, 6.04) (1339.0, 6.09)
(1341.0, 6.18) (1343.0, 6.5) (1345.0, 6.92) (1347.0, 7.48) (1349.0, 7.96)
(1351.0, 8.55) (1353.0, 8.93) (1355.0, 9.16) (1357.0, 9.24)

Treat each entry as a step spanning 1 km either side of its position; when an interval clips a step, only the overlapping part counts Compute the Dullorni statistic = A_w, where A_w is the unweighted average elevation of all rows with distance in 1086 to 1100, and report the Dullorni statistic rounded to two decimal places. 8.43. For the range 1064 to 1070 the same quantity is 8.37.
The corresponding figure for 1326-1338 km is 6.52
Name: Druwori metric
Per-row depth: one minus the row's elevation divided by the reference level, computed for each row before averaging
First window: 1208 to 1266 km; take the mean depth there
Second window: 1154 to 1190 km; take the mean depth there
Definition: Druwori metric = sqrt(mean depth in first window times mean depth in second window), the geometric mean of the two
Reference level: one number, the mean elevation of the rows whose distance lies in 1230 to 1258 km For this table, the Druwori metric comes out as 0.003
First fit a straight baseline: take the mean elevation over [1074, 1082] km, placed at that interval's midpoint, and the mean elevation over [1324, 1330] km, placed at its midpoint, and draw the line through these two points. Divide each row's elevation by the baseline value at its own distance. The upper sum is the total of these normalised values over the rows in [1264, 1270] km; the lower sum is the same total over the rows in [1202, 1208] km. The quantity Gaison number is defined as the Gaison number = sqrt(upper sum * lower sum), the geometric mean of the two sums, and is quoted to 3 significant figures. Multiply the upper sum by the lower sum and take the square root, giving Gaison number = 4.03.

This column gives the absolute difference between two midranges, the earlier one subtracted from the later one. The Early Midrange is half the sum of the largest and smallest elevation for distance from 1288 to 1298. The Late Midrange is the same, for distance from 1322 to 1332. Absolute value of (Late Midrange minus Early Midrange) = 1.4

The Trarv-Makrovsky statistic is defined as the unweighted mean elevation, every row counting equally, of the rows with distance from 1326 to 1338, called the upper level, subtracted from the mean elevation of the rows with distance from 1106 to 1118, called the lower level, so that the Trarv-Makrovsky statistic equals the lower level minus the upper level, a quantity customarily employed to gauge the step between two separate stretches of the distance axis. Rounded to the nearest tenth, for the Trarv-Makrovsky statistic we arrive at 1.9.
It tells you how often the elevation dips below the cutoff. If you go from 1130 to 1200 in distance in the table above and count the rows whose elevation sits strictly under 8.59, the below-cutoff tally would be 10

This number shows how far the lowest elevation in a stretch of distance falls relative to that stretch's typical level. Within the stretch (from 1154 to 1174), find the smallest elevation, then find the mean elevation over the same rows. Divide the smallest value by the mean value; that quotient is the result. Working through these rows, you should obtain 0.95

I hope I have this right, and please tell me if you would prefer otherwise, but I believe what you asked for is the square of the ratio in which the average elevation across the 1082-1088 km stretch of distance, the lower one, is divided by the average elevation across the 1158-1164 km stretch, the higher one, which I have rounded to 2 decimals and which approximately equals 0.72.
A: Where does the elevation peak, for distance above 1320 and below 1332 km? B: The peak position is 1321.0 km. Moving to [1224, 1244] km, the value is 1233.0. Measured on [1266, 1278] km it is 1273.0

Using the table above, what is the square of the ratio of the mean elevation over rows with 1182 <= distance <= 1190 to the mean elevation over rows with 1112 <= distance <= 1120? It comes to 1.08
